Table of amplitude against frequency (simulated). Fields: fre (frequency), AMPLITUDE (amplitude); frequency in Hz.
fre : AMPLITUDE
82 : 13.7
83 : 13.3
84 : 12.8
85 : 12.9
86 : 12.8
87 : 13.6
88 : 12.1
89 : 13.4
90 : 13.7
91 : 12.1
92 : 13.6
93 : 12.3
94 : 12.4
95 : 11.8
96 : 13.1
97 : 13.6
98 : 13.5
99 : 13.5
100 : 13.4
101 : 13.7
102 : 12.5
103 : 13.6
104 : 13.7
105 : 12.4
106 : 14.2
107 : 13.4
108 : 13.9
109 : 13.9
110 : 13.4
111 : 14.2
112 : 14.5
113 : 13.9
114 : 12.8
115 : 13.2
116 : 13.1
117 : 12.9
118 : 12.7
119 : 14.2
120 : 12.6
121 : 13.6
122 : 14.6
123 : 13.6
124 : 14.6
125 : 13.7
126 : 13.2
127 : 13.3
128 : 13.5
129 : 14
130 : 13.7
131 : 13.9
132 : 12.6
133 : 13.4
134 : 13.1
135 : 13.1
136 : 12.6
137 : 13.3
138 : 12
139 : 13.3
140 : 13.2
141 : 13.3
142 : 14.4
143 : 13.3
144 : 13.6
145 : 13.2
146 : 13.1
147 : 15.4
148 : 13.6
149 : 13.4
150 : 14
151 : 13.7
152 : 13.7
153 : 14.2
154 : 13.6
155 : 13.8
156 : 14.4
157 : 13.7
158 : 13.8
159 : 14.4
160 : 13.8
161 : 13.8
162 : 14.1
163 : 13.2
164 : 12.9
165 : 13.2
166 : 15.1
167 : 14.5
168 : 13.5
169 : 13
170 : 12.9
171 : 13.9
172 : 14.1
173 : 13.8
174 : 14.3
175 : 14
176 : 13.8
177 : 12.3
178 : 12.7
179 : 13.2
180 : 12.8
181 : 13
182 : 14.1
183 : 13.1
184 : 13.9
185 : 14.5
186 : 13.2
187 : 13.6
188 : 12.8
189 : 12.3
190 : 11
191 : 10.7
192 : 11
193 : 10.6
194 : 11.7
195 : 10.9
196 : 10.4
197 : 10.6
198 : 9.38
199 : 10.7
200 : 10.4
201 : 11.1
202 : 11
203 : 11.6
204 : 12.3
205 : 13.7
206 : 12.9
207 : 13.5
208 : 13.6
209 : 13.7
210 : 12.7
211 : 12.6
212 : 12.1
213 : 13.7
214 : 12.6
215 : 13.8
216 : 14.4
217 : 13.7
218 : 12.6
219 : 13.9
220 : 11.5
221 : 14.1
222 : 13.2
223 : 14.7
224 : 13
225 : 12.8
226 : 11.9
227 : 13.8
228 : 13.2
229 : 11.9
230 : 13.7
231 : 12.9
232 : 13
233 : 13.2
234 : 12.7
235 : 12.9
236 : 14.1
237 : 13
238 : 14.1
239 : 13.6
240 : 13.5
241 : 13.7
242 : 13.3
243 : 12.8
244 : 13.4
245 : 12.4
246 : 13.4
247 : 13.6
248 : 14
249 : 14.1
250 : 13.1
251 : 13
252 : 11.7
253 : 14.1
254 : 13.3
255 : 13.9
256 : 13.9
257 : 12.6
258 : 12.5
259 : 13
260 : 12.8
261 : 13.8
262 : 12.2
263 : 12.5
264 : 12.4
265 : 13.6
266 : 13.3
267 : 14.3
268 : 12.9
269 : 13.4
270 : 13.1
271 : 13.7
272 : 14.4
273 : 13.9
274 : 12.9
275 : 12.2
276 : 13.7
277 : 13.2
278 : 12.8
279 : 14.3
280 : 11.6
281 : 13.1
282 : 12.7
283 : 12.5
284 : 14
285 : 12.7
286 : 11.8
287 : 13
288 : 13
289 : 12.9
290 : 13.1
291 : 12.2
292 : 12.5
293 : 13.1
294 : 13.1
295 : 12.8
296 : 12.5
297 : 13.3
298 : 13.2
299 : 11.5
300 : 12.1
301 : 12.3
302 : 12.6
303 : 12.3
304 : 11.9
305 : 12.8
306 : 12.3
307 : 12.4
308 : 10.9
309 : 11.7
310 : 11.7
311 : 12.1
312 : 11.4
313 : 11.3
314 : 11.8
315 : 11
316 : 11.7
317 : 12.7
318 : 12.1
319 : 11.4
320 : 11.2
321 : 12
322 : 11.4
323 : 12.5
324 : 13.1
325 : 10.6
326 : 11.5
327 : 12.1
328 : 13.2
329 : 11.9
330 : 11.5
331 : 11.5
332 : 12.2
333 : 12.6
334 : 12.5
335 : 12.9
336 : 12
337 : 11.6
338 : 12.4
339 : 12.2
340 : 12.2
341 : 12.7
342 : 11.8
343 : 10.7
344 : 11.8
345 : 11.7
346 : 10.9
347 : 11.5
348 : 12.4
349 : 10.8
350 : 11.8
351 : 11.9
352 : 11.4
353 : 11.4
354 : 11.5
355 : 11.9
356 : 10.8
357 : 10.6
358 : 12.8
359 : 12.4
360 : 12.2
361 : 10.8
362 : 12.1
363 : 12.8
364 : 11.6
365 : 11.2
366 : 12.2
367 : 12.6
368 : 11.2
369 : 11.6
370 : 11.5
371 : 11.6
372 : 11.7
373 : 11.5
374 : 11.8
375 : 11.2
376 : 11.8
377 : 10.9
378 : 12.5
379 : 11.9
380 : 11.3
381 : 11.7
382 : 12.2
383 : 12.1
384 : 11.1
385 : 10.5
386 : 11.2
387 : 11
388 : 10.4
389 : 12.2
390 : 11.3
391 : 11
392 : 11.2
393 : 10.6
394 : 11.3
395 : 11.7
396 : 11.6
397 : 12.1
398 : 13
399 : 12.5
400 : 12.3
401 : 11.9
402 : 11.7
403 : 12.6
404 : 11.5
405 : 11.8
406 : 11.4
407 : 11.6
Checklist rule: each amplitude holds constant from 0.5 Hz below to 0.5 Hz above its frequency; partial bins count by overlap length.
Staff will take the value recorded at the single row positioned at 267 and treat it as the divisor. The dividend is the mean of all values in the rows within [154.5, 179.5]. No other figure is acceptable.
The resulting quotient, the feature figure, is 0.96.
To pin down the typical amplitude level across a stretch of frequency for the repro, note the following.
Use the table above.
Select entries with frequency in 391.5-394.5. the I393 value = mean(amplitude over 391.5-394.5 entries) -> 11.0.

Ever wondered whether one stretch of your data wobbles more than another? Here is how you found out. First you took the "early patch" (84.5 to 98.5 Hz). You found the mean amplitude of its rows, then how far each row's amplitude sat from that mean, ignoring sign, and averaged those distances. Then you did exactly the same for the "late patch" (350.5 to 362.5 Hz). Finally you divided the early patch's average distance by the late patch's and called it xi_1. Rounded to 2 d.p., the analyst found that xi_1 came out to 1.02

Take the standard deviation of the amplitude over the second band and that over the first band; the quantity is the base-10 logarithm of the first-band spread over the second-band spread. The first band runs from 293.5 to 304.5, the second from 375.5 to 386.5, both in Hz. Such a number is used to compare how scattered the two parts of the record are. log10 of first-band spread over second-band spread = -0.03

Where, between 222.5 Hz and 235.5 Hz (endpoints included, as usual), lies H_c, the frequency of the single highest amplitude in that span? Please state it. 223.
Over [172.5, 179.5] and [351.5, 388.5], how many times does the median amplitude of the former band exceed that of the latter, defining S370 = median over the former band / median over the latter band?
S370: 1.19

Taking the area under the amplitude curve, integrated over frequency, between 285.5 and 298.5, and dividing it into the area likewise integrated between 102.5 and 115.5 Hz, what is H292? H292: 1.064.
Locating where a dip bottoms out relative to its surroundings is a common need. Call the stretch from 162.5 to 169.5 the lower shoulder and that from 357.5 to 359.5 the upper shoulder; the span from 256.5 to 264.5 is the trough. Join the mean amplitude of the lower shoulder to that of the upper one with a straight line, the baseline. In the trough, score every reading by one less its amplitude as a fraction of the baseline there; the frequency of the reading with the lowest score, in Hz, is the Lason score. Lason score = 261 Hz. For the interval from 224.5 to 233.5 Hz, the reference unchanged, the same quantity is 227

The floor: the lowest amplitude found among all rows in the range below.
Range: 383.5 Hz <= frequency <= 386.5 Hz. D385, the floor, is 10.5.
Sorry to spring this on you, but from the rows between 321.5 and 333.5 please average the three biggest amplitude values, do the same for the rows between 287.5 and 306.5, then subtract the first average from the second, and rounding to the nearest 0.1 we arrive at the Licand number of 0.2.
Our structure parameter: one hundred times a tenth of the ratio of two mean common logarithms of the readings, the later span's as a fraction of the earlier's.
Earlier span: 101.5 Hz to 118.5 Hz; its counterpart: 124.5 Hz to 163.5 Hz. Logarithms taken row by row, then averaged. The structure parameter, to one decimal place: 10.0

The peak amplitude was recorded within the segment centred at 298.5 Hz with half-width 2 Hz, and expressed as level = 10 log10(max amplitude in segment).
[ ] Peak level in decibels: 11.2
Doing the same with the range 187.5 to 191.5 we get 11.1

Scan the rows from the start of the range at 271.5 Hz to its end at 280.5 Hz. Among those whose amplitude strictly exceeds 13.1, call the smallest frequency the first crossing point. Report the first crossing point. 272 Hz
